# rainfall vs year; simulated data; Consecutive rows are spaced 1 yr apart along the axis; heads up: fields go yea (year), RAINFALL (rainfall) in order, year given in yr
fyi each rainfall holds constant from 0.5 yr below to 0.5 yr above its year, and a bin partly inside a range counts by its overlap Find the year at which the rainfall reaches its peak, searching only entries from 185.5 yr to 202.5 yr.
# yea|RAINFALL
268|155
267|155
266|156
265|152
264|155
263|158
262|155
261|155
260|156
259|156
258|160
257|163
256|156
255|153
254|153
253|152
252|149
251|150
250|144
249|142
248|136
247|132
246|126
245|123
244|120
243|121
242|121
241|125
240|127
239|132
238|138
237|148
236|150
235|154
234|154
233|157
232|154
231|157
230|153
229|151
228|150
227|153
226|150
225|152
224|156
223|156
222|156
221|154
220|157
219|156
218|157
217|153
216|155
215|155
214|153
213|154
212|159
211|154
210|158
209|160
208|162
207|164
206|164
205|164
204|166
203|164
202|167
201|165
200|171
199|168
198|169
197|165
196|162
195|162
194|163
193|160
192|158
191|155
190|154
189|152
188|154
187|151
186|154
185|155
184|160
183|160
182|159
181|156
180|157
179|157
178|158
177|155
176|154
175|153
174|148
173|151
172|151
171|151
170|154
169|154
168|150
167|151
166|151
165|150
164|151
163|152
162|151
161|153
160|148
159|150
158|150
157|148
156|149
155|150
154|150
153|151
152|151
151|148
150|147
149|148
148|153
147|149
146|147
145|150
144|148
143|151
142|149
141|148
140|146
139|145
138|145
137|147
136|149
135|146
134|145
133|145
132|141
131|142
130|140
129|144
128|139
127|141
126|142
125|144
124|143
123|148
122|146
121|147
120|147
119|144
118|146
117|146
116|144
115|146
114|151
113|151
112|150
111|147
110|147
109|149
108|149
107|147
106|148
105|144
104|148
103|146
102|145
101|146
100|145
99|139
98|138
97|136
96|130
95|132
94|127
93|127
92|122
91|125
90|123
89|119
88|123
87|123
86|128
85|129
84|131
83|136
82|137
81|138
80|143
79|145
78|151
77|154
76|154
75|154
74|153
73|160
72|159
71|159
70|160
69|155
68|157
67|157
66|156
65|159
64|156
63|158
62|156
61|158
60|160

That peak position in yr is 200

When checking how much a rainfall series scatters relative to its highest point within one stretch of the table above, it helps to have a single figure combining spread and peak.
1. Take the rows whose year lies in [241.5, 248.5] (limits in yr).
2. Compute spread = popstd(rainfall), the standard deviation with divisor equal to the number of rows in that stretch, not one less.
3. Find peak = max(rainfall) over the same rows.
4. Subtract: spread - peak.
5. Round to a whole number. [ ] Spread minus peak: -130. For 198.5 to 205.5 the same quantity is -169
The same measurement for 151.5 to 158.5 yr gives -150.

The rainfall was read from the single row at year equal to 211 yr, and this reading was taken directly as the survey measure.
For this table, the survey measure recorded 154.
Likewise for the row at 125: 144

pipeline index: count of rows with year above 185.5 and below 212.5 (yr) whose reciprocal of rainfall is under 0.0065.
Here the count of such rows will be 25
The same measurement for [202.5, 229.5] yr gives 20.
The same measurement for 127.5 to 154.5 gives 0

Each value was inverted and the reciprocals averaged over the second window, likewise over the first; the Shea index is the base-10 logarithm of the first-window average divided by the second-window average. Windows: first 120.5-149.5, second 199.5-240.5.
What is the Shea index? 0.03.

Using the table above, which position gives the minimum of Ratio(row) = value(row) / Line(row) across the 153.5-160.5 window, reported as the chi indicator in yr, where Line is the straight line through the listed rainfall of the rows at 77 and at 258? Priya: 160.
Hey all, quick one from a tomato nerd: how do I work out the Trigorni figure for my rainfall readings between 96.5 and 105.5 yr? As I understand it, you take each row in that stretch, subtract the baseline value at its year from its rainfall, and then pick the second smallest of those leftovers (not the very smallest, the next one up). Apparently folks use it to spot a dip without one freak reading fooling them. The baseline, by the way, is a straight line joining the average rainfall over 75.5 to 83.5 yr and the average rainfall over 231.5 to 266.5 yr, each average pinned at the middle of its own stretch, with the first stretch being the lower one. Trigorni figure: -7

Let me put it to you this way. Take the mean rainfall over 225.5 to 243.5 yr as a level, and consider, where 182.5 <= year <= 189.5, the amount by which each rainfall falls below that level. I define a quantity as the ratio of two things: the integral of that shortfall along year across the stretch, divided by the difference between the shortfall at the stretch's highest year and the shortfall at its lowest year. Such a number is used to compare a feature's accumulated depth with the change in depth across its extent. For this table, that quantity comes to -10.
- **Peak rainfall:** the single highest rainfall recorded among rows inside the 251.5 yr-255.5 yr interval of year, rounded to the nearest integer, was 153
